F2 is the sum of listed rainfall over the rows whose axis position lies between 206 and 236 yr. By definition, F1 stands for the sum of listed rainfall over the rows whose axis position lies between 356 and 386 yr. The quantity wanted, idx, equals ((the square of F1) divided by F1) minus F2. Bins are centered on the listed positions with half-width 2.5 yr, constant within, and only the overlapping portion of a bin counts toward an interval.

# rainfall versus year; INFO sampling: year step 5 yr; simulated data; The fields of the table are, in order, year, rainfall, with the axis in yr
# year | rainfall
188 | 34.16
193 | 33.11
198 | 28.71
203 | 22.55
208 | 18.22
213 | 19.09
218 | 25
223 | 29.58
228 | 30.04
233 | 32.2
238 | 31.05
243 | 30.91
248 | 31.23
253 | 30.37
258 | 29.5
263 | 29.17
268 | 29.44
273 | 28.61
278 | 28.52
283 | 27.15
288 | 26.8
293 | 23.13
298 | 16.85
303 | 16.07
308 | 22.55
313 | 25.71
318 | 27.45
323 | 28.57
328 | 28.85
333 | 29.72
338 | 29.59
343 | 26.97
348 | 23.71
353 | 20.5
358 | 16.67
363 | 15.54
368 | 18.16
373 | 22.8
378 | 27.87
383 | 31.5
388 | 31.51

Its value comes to -22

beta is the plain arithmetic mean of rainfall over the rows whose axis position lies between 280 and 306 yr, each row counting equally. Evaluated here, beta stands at 22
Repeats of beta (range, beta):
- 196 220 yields 23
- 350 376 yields 19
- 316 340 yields 29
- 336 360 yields 23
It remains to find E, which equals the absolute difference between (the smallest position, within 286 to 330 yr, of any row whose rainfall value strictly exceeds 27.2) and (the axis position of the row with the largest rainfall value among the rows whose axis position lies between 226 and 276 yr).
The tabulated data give 85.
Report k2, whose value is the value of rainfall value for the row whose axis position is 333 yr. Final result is 29.72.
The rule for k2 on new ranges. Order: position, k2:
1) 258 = 29.5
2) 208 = 18.22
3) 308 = 22.55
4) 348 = 23.71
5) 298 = 16.85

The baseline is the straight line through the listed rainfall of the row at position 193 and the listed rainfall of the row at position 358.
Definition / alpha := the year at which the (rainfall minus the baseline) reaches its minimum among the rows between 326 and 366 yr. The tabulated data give 363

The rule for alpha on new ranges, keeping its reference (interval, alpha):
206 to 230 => 208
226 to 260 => 228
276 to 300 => 298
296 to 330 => 303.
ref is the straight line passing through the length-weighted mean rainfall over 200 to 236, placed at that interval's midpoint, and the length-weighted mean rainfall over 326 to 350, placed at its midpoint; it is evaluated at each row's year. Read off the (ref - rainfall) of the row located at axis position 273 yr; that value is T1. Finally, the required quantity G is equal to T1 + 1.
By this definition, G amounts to -1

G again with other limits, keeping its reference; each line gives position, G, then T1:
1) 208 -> 8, 7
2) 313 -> 3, 2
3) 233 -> -6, -7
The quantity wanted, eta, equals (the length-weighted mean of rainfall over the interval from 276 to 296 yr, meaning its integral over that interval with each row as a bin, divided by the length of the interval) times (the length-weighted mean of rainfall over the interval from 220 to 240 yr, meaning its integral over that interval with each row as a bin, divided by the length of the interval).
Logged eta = 798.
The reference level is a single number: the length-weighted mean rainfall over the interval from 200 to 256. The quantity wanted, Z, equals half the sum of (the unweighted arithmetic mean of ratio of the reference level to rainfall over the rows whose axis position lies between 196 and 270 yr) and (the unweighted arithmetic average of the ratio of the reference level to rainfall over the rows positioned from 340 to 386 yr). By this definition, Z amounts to 1.14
